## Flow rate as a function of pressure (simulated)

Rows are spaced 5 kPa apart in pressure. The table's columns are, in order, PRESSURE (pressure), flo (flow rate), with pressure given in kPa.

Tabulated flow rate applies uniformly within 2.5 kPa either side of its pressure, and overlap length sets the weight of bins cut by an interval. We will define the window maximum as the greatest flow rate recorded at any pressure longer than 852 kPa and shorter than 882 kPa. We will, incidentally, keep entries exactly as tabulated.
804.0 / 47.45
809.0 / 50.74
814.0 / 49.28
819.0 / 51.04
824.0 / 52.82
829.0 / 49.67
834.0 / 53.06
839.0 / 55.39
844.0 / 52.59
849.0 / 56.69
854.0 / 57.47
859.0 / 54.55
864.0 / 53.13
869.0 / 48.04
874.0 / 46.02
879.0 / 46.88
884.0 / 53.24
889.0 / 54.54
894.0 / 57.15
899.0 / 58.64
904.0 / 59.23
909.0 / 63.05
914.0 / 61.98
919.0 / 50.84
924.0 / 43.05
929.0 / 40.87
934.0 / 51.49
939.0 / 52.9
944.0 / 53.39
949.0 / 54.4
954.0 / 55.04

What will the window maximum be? 57.47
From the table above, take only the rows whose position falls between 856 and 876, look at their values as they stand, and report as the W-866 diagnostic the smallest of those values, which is 46.02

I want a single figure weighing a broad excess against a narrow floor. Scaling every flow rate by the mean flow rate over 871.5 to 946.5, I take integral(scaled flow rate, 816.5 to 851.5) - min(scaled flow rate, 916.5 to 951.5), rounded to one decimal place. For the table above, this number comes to 34.3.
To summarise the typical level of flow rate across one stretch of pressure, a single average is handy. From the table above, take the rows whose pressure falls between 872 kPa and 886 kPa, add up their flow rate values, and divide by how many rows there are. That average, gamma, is 49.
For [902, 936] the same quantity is 53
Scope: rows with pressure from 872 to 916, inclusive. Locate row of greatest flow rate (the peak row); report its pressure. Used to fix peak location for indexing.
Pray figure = 909.0 kPa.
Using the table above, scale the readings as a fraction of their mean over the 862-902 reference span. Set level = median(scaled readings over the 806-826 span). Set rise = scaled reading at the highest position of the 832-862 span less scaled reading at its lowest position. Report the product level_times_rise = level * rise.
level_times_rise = 0.03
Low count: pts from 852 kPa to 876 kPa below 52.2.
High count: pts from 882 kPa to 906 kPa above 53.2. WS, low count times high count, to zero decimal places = 10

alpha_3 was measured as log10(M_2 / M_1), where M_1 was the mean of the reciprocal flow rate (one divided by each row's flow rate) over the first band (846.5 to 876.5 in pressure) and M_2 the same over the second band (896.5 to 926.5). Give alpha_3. -0.02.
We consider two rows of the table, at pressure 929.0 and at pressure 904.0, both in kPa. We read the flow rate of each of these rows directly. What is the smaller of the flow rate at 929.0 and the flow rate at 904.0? 40.9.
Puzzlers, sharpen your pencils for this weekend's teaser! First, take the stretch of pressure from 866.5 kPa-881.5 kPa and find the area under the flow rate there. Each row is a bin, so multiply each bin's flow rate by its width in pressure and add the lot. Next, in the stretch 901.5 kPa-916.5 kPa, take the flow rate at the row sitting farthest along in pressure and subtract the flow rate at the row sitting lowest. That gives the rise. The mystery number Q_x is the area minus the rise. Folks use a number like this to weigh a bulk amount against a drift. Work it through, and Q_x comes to 702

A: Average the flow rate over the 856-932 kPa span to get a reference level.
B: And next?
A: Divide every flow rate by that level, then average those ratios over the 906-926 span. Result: 1.04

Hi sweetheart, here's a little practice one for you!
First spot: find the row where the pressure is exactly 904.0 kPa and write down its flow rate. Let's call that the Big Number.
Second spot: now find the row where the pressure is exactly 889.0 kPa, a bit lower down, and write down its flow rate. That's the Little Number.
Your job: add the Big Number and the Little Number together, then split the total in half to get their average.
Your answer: 56.9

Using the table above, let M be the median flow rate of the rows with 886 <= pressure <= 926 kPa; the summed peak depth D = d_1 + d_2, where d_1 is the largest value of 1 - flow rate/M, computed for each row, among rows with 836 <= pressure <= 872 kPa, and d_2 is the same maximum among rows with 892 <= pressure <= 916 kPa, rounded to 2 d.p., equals 0.18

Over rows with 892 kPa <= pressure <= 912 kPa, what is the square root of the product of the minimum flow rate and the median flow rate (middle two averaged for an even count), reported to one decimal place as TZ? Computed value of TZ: 58.0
